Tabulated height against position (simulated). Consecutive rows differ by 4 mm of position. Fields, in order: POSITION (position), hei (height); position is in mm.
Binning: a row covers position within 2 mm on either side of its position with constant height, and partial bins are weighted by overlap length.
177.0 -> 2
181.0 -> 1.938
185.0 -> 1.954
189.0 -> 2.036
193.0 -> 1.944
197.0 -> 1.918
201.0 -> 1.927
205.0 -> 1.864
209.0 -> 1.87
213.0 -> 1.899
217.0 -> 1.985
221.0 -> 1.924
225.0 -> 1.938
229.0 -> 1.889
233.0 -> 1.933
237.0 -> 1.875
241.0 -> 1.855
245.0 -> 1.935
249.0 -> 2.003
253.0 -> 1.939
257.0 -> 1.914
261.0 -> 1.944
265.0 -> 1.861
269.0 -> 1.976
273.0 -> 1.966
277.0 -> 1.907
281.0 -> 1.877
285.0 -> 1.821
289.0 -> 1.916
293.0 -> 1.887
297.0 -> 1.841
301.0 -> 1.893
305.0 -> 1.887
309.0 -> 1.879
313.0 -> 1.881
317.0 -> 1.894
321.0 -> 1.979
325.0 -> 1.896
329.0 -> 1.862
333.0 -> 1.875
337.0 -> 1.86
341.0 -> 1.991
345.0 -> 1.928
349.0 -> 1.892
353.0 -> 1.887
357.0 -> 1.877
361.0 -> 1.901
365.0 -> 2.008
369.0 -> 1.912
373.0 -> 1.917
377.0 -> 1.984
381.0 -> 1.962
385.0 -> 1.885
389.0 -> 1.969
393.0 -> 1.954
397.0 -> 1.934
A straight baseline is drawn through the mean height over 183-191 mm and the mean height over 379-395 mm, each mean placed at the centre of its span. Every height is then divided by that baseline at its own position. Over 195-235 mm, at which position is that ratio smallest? 205.0 mm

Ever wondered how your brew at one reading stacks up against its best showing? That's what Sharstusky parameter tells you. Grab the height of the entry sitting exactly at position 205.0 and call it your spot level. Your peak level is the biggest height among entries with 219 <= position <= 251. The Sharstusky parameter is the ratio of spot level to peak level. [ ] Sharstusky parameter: 0.931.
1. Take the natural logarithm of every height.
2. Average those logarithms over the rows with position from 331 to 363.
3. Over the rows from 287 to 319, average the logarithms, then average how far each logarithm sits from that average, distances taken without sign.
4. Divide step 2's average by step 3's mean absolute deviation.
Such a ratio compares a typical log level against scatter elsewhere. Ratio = 91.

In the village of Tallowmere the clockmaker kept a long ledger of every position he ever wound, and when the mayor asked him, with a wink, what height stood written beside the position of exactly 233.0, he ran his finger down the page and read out 1.933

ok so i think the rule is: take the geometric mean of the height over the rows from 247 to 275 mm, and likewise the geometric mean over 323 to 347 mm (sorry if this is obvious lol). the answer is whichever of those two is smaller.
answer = 1.90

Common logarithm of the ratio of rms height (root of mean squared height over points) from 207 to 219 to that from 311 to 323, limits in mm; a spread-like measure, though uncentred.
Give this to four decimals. 0.0000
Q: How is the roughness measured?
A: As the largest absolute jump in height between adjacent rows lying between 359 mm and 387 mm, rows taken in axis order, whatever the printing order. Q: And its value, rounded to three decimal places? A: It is 0.107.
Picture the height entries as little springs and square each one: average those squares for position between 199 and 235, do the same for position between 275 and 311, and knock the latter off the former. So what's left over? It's 0.136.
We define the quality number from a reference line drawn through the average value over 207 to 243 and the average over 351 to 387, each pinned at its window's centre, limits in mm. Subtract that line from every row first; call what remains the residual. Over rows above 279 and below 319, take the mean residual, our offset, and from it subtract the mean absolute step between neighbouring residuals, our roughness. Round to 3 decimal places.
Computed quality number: -0.074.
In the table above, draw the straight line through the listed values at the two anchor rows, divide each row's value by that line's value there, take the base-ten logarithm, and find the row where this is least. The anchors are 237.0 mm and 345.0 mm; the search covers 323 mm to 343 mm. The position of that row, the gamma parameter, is 337.0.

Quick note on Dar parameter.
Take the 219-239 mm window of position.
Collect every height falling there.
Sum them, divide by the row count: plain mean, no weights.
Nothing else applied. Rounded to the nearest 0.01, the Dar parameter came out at 1.91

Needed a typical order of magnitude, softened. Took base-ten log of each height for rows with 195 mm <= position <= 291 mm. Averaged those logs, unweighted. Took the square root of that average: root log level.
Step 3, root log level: 0.531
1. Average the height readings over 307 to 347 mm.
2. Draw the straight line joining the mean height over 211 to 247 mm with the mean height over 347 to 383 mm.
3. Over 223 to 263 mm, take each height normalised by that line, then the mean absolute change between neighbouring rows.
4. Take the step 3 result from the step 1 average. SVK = 1.88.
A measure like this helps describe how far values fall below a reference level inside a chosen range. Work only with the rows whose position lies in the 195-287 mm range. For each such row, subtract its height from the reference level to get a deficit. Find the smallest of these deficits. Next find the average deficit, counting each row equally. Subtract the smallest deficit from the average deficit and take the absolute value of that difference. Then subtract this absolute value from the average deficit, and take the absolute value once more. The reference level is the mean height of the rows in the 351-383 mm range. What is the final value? 0.072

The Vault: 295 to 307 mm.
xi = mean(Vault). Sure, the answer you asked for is 1.87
